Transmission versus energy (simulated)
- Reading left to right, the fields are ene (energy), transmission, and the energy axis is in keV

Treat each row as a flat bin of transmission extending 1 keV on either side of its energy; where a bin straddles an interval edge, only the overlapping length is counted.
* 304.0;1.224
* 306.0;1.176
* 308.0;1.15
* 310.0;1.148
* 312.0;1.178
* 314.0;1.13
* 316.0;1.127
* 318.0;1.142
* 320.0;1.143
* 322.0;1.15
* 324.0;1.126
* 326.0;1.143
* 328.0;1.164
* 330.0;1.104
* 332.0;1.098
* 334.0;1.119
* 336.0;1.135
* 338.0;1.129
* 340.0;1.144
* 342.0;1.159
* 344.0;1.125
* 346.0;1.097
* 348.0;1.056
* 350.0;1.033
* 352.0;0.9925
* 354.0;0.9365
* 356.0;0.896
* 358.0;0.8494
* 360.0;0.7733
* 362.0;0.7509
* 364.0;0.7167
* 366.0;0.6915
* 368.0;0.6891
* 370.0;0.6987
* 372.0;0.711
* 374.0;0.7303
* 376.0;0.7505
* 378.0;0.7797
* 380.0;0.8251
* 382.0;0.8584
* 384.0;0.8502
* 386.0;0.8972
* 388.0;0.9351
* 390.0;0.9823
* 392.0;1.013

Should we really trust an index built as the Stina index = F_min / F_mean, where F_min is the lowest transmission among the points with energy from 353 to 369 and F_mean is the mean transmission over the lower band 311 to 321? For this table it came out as 0.60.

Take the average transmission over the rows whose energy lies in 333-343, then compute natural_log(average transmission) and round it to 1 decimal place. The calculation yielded 0.1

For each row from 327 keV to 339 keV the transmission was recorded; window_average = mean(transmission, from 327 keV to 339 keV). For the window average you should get 1.12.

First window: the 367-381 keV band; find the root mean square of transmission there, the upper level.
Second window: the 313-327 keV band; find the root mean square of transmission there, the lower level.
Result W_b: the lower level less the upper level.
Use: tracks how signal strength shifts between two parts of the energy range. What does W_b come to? 0.40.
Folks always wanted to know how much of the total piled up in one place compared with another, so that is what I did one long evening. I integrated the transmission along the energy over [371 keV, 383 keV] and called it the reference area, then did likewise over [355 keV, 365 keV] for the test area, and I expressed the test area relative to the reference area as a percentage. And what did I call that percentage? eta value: 86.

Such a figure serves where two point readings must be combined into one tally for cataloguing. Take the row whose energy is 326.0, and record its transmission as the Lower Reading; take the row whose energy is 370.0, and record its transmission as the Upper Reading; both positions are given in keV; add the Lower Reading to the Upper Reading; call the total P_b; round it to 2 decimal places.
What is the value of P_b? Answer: 1.84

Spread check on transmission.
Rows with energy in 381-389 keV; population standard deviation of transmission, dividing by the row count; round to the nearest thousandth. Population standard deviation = 0.034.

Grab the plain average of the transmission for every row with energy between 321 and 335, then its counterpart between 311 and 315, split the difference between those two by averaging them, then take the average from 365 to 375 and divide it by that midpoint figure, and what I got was 0.617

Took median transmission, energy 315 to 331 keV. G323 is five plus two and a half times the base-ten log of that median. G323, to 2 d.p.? 5.14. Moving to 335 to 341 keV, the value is 5.14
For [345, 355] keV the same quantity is 5.04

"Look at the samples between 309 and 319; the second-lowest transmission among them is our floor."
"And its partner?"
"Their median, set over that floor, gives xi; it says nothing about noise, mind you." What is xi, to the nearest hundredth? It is 1.01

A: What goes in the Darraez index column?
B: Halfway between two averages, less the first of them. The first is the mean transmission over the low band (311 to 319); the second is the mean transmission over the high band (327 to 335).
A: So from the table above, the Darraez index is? -0.01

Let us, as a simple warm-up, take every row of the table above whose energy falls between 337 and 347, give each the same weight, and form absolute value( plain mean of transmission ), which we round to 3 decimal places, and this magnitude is 1.131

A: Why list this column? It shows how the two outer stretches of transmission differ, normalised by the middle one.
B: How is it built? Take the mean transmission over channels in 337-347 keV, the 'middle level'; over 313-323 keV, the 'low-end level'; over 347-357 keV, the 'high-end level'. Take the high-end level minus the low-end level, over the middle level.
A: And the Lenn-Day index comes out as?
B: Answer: -0.138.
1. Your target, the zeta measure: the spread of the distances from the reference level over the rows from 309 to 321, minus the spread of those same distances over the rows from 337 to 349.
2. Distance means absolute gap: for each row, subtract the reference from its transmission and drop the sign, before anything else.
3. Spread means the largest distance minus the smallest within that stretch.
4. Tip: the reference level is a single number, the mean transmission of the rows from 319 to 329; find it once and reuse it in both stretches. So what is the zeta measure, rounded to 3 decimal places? -0.057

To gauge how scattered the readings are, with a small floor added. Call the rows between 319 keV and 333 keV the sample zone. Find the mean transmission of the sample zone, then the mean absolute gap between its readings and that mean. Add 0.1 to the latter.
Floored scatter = 0.120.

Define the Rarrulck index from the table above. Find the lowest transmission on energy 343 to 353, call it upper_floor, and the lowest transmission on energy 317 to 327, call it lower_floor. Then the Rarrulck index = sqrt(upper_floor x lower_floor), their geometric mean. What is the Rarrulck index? 1.06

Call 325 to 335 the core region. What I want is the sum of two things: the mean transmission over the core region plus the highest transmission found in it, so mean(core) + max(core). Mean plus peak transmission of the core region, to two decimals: 2.29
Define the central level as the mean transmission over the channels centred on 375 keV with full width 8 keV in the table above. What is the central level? 0.74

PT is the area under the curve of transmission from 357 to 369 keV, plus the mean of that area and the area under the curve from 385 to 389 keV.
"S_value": 15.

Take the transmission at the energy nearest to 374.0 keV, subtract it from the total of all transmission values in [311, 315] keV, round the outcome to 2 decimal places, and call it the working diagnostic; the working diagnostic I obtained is 1.58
